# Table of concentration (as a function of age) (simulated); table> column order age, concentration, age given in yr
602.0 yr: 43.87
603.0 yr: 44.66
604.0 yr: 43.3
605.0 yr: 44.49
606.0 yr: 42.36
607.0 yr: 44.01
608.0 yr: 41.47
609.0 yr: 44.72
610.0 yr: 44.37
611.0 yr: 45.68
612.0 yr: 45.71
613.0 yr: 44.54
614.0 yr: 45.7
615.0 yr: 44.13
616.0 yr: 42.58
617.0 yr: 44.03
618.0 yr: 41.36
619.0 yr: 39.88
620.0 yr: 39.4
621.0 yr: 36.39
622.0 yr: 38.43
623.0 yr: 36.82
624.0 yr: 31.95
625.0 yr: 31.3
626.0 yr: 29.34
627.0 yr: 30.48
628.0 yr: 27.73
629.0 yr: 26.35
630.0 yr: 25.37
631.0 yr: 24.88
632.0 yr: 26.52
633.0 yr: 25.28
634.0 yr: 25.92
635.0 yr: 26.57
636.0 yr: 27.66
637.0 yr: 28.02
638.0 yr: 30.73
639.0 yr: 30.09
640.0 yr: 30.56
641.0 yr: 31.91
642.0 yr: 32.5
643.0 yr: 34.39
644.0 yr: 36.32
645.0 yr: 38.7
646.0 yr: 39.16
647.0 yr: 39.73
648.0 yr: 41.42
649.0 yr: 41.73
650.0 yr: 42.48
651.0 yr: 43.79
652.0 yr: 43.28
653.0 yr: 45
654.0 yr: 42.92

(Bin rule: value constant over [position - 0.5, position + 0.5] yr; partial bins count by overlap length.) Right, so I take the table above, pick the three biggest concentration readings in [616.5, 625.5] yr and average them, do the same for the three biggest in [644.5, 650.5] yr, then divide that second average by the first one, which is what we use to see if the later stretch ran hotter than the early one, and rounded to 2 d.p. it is 1.00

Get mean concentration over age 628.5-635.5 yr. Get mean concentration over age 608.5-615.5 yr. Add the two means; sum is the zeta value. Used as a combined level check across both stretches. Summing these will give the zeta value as 71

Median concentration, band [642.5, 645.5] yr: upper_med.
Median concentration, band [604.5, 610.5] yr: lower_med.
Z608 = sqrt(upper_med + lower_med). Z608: 9.0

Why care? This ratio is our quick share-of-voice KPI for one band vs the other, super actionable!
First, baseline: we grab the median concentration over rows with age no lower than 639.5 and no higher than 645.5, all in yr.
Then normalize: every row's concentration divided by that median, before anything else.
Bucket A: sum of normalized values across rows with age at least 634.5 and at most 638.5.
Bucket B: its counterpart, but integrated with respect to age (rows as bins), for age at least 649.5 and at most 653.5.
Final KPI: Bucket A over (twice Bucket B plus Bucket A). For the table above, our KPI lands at 0.245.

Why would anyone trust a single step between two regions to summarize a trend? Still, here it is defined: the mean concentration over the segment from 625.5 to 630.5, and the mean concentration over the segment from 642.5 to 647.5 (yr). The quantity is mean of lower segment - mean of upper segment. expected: -10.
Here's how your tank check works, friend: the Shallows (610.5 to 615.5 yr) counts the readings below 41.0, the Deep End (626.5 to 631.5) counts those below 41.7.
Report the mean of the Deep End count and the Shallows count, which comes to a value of 2.5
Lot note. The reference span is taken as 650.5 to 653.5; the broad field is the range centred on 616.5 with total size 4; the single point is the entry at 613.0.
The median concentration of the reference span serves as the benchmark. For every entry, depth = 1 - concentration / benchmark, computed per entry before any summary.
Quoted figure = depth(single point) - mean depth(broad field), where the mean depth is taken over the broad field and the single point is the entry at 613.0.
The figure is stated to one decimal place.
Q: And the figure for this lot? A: 0.0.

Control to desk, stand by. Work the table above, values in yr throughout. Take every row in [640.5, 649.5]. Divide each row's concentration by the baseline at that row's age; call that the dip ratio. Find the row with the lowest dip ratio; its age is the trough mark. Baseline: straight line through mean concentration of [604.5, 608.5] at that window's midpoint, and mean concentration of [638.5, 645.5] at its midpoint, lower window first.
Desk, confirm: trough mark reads 641.0 yr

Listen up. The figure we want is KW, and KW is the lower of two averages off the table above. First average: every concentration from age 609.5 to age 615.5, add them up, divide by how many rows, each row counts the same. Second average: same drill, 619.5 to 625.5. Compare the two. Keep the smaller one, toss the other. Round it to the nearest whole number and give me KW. 36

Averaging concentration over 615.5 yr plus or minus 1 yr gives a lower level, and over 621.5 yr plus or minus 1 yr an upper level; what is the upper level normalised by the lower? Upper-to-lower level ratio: 0.9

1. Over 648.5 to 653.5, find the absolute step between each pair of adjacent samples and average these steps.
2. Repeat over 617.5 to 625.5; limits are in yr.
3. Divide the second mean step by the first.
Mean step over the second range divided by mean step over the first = 1.88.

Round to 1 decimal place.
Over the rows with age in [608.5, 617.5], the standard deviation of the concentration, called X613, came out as 1.0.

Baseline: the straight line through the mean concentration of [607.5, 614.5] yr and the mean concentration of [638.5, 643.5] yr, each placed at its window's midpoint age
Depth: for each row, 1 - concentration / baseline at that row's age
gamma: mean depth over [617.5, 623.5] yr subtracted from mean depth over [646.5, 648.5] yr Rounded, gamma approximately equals -0.44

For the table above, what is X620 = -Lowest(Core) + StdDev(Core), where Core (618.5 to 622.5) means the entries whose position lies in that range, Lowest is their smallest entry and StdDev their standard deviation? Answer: -35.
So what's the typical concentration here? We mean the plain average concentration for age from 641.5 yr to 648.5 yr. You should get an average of 37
